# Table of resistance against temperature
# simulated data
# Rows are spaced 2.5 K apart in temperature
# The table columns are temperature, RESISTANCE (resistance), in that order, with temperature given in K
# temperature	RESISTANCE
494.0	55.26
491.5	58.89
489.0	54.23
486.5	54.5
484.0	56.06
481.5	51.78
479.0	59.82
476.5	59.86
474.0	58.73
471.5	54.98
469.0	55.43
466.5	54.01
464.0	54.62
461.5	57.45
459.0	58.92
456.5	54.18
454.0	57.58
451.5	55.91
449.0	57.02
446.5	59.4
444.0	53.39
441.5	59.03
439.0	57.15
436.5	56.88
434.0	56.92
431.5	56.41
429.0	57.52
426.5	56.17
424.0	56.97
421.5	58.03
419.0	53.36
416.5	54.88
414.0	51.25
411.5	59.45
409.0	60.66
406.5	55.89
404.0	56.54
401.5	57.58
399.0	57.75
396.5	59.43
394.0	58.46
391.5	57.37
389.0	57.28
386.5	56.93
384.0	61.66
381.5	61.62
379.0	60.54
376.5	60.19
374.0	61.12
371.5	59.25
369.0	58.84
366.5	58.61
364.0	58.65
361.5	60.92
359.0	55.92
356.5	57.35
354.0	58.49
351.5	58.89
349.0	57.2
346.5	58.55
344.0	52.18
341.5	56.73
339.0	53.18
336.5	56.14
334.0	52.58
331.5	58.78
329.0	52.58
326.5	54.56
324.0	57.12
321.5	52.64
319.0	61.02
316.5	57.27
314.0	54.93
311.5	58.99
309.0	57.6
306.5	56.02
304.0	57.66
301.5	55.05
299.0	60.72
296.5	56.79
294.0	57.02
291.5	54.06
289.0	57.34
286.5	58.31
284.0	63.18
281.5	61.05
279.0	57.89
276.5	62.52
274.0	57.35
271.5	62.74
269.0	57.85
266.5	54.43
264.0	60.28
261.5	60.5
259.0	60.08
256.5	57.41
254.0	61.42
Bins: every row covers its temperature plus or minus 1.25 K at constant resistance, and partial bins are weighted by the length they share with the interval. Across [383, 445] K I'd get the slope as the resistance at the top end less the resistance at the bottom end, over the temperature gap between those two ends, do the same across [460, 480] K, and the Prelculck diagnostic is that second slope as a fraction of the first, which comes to -1.0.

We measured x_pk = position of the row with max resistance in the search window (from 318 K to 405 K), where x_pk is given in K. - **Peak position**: 384.0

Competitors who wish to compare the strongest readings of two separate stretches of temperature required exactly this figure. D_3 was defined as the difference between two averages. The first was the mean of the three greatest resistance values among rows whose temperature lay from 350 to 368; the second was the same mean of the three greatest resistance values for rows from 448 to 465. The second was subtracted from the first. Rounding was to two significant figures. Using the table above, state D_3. 1.5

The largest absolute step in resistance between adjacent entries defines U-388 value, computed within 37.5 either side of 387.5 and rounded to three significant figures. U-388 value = 8.20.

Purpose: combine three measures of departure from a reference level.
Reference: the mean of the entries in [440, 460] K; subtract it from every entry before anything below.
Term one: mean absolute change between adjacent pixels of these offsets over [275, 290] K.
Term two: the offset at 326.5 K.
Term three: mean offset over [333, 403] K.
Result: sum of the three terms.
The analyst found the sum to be 2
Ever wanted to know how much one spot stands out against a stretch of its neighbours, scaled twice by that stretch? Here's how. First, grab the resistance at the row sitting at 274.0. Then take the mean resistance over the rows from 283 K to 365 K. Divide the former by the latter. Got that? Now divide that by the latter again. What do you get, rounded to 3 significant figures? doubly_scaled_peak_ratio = 0.0177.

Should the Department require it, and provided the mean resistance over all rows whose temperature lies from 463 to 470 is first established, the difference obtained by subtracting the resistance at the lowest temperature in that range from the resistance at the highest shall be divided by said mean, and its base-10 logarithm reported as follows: -1.8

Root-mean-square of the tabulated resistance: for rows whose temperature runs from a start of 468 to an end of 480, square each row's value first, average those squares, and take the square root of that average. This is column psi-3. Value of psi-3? 57.8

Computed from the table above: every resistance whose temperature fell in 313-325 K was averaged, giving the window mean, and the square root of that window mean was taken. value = 7.52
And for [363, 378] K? 7.71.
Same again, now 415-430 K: 7.49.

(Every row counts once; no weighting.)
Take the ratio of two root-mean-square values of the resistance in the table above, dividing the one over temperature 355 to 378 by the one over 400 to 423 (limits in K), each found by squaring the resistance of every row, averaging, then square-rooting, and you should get 1.045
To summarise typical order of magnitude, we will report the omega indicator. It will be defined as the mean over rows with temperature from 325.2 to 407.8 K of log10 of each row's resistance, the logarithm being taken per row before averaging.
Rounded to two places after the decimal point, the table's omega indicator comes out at 1.76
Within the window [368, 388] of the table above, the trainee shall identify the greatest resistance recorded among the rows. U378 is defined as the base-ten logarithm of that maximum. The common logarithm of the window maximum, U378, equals 1.79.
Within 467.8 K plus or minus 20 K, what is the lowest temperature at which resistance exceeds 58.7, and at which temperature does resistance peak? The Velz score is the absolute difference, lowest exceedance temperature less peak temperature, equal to 17.5 K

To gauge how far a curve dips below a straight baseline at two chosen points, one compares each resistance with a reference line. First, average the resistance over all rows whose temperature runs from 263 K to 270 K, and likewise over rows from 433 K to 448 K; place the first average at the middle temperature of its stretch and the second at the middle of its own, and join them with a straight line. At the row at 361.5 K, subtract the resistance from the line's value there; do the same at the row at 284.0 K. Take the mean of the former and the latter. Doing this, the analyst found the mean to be -4.7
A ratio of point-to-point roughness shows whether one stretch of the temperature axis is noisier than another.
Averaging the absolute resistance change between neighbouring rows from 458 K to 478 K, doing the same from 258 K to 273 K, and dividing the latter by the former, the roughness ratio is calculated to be 1.8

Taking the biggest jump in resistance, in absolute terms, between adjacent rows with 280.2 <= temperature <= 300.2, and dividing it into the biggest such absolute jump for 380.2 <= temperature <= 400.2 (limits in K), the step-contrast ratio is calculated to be 0.97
